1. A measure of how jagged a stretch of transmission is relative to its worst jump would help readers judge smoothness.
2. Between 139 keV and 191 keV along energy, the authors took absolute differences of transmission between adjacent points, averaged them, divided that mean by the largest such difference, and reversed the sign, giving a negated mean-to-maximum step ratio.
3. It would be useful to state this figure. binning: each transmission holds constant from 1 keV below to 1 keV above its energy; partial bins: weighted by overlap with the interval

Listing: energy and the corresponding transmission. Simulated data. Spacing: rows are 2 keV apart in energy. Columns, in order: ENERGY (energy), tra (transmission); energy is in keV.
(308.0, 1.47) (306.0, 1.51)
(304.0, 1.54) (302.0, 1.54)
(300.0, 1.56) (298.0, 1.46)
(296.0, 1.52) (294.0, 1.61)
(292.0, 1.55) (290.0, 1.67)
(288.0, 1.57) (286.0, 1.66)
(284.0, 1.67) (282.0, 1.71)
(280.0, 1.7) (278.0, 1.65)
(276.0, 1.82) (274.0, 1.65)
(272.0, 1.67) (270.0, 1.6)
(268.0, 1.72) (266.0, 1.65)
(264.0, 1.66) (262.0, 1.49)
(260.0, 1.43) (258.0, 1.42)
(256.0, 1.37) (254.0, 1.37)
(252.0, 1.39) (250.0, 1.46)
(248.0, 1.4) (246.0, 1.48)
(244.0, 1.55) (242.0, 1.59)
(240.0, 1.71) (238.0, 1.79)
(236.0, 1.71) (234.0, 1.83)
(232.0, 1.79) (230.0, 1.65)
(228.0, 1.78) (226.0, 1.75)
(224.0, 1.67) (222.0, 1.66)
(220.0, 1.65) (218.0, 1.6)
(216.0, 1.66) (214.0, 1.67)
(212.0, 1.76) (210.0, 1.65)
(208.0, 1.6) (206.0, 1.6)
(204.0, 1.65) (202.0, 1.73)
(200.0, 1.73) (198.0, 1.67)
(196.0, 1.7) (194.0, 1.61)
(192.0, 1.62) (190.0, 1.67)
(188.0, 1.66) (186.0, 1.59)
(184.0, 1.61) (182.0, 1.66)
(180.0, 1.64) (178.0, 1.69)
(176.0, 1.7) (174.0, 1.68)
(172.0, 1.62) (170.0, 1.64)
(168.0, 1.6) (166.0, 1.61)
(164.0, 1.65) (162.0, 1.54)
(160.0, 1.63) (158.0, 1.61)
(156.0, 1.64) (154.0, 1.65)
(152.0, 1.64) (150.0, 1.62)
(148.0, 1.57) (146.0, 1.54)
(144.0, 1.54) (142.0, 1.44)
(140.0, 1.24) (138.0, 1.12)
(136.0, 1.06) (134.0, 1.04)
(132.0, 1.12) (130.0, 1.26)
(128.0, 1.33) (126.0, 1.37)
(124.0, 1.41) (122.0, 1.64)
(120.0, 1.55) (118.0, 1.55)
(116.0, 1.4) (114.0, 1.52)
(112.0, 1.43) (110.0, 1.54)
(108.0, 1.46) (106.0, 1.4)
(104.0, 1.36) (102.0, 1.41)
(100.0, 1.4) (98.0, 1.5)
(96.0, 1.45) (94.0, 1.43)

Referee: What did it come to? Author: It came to -0.22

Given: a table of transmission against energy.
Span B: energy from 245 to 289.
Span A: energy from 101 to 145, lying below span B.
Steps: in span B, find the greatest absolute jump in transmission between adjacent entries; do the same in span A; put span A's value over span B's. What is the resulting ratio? 1.35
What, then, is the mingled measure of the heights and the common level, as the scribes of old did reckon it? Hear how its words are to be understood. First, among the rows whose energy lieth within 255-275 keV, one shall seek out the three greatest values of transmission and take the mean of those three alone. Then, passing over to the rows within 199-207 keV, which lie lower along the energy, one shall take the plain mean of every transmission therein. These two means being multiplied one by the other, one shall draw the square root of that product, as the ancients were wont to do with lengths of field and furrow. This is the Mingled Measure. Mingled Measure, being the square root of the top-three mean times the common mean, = 1.68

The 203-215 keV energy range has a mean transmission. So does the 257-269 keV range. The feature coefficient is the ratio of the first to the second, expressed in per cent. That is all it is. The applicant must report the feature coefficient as 106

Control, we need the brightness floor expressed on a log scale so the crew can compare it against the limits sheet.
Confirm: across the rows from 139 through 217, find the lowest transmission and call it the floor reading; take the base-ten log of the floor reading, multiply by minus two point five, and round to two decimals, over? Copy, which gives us -0.23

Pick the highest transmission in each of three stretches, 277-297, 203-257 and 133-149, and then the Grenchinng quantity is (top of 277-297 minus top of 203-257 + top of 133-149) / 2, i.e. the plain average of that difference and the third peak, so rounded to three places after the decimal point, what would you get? 0.725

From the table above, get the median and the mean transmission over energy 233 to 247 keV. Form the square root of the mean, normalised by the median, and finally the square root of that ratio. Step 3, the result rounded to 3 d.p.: 0.869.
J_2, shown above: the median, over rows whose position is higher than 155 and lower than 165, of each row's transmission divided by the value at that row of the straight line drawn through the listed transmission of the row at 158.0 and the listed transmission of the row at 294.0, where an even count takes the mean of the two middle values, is 1.01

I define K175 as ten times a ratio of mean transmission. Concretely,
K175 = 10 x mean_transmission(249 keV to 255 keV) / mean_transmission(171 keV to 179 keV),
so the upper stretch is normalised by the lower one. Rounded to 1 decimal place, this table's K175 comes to 8.4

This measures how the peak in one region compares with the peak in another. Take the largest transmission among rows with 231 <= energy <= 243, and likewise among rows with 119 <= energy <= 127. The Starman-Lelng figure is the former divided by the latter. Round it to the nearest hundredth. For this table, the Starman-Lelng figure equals 1.12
